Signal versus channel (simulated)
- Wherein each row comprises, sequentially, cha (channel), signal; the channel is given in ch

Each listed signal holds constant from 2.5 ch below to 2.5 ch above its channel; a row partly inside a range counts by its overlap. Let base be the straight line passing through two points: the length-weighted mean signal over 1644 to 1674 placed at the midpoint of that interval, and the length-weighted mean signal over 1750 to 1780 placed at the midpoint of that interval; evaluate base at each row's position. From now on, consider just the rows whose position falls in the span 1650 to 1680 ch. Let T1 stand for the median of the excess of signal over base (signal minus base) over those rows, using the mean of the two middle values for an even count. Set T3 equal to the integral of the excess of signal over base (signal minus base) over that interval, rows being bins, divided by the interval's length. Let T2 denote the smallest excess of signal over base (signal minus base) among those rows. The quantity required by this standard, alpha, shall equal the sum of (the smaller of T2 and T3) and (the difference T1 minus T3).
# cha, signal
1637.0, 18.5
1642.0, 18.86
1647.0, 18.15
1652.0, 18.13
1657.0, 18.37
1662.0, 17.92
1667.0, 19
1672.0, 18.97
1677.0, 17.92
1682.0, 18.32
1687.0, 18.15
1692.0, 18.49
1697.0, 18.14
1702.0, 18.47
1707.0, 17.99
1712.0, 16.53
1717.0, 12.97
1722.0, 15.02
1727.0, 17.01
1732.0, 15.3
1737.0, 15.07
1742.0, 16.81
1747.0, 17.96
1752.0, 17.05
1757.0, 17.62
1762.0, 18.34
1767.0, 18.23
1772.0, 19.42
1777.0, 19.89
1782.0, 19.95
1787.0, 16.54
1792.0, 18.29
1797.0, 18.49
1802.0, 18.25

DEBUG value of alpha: -0.6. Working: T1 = -0.2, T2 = -0.5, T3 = 0.0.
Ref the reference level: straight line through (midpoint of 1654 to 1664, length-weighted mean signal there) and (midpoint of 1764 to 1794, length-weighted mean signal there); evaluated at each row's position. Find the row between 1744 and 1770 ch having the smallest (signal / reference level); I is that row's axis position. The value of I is 1752.0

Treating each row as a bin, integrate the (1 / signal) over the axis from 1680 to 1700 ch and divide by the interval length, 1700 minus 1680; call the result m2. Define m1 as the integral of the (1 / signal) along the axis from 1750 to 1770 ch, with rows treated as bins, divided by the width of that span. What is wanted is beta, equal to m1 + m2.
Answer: 0.111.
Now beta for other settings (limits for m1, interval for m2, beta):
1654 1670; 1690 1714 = 0.110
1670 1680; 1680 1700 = 0.109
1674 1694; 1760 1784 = 0.107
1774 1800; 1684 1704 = 0.109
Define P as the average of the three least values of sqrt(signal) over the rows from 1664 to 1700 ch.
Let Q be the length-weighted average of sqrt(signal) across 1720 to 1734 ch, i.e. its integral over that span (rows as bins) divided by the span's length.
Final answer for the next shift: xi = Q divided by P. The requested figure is 0.94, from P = 4.25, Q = 3.98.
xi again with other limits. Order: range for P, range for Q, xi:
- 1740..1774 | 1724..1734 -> 0.97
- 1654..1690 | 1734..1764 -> 0.97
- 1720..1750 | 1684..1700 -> 1.10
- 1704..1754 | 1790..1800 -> 1.13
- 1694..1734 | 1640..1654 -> 1.13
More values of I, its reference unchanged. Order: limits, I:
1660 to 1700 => 1677.0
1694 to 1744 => 1717.0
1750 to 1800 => 1787.0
